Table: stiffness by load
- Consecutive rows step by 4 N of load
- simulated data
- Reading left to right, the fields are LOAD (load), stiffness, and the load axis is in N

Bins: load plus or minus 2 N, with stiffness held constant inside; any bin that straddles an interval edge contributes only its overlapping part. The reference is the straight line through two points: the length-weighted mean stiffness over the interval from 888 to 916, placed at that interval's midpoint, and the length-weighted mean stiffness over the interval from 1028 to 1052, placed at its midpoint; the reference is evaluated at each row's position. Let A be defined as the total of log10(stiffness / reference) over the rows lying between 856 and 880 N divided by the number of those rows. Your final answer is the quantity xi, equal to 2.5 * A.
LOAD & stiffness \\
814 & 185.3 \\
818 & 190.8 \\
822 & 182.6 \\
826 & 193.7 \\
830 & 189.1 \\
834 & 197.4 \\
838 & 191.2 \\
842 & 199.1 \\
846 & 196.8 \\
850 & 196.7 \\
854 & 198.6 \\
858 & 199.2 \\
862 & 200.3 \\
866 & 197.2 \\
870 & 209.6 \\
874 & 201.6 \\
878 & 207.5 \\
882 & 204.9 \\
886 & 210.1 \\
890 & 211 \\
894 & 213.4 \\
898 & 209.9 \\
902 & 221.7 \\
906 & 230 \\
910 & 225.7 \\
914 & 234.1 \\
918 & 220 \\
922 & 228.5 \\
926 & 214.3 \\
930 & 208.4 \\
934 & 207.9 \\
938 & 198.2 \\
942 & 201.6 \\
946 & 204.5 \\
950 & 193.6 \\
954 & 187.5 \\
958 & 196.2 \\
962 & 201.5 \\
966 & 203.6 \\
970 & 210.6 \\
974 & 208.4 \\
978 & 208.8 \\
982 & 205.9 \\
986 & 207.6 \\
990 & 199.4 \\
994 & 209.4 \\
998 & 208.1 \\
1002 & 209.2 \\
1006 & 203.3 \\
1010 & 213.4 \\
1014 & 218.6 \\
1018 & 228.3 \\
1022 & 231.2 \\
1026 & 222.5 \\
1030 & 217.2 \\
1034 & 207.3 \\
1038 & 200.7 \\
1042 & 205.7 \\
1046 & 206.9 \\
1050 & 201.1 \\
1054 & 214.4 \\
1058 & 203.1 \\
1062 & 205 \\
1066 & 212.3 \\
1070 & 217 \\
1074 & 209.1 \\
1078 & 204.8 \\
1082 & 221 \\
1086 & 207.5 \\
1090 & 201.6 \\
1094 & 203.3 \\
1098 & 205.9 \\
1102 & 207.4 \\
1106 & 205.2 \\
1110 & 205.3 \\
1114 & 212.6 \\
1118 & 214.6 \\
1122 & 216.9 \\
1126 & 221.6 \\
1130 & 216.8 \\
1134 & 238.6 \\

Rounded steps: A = -0.044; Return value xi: -0.11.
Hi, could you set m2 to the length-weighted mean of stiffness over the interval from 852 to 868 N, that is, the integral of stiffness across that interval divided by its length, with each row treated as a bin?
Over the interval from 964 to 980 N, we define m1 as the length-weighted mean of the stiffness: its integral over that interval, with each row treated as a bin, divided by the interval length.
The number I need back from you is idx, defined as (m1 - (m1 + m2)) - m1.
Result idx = -407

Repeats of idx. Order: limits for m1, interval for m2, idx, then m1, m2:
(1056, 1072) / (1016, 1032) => -434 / 209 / 225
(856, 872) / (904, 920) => -429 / 202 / 227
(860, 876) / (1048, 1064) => -408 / 202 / 206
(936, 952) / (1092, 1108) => -405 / 199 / 205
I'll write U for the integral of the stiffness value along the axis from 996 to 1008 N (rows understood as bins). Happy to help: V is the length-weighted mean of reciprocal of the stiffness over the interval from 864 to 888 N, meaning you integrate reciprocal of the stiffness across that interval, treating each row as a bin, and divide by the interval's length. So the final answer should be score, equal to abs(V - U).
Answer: 2482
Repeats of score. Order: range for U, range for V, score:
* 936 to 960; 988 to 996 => 4726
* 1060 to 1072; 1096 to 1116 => 2537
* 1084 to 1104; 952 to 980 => 4103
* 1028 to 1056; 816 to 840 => 5813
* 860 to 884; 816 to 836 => 4884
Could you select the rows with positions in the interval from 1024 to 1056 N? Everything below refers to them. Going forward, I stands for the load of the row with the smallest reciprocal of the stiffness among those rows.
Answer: 1026 N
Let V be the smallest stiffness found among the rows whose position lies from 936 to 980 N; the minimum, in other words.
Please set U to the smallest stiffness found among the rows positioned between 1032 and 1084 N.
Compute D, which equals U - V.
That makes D 13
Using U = 200.7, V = 187.5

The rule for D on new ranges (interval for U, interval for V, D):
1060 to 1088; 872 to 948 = 7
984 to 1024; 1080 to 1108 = -2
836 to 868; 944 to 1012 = 4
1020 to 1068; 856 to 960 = 13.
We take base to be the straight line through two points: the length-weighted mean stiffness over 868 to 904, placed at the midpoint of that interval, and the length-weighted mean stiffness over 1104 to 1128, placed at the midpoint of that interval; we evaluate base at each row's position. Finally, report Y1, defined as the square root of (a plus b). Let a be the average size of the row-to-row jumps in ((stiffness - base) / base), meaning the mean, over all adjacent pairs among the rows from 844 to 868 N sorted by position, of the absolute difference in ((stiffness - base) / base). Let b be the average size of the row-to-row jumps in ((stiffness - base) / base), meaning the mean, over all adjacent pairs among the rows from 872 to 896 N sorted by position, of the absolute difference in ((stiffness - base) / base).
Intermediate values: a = 0.006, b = 0.016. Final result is 0.150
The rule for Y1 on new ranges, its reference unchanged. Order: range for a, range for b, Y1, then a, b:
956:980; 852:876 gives 0.200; 0.016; 0.024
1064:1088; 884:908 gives 0.263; 0.044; 0.025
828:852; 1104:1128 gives 0.197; 0.024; 0.015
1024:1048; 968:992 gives 0.203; 0.026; 0.015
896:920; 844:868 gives 0.226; 0.045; 0.006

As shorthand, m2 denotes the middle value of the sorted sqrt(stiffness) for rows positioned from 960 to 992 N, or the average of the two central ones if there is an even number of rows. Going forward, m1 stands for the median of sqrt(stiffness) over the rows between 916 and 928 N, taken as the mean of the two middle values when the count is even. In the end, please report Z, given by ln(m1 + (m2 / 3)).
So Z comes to 2.98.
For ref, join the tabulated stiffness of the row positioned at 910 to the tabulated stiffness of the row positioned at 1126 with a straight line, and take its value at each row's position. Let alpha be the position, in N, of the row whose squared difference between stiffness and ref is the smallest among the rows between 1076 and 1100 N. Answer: 1082 N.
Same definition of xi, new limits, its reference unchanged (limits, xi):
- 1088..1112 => 0.02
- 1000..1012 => -0.01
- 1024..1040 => 0.02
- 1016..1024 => 0.11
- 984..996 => -0.03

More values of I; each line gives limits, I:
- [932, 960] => 934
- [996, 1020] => 1018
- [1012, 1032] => 1022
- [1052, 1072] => 1070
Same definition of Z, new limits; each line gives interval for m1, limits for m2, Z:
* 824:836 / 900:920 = 2.94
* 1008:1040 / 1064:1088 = 2.98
